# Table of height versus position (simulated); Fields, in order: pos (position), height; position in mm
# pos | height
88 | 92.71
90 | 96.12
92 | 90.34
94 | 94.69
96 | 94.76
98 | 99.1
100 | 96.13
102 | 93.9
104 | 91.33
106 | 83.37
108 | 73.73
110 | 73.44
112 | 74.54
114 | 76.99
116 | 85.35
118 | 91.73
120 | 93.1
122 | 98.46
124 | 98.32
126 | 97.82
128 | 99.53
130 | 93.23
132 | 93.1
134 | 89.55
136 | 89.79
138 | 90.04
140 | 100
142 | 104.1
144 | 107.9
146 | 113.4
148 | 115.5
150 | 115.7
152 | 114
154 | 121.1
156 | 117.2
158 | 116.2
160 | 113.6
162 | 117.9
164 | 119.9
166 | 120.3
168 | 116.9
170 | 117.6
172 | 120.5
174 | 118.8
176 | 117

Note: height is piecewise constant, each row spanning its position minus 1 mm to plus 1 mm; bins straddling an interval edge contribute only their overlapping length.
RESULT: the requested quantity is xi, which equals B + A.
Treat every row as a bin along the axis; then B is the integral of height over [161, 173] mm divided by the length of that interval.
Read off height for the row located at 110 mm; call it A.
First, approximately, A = 73.44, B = 119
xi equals 192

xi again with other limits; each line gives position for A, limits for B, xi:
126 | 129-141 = 190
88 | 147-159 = 209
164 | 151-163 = 237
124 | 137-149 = 203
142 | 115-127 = 198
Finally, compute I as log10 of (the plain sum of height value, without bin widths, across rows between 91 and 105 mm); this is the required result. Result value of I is 2.82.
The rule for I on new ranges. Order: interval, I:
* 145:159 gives 2.91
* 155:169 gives 2.91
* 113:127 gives 2.81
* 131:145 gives 2.83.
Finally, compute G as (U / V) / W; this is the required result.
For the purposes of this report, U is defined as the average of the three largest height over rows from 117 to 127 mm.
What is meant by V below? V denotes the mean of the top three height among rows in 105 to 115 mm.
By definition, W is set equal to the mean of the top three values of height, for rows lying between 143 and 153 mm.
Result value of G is 0.0109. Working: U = 98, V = 78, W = 115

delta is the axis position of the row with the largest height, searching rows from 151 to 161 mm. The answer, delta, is 154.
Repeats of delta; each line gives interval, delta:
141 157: 154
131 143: 142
